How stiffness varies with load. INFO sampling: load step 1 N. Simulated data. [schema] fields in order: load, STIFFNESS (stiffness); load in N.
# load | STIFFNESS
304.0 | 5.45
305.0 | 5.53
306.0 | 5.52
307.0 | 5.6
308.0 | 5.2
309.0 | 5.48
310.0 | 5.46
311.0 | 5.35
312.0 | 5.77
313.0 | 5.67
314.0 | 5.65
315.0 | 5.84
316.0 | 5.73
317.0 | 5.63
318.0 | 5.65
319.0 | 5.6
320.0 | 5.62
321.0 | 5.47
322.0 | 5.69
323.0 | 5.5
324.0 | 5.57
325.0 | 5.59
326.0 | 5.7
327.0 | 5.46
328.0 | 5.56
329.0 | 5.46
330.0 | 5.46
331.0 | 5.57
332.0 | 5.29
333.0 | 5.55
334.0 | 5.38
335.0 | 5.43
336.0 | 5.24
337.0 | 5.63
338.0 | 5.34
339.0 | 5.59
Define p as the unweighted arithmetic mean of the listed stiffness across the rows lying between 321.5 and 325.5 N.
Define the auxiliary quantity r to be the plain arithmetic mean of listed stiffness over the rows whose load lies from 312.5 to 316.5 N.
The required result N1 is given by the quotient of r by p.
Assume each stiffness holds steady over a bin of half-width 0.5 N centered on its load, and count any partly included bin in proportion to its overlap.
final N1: 1.02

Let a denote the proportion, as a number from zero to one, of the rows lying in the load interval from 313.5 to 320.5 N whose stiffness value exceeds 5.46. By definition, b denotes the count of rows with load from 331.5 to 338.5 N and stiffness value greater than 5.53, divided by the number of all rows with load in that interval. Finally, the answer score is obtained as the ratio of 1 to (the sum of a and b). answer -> 0.78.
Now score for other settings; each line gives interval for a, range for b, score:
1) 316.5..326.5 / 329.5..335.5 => 0.75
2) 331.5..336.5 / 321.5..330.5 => 1.32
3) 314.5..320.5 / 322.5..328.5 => 0.60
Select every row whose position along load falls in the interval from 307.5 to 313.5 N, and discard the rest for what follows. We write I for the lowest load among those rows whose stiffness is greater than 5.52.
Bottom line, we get 312.0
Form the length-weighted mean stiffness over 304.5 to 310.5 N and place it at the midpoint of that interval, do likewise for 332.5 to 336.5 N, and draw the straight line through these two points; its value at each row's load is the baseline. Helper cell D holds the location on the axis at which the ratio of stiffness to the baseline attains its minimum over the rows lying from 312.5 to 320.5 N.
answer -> 319.0 N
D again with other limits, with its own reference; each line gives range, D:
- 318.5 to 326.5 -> 321.0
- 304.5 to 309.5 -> 308.0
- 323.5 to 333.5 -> 332.0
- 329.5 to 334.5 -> 332.0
